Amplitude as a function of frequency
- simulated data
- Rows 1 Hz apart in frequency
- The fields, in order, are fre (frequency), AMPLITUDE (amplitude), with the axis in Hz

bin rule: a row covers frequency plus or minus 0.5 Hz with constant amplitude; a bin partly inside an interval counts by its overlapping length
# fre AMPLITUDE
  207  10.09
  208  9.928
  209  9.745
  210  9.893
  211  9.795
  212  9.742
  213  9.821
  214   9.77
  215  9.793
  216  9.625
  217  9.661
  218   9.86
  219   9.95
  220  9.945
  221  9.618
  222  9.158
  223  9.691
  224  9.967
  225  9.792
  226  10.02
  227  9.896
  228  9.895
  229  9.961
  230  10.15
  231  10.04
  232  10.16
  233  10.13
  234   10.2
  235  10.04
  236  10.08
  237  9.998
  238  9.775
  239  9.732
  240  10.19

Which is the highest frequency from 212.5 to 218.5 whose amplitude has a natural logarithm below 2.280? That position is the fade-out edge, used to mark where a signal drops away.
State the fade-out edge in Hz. 217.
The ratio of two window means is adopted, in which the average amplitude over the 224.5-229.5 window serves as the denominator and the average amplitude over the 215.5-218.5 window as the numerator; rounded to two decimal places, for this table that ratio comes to 0.98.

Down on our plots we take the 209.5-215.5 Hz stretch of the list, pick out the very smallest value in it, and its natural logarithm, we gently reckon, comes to 2.276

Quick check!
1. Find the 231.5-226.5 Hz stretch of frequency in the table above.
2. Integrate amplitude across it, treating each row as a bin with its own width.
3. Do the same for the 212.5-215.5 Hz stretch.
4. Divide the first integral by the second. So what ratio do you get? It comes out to 1.7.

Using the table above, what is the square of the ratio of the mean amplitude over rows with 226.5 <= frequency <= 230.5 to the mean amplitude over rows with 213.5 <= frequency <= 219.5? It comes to 1.04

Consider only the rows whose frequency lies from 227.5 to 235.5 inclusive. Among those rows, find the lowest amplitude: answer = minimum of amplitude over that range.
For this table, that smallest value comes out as 9.895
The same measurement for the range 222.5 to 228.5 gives 9.691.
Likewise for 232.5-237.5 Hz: 9.998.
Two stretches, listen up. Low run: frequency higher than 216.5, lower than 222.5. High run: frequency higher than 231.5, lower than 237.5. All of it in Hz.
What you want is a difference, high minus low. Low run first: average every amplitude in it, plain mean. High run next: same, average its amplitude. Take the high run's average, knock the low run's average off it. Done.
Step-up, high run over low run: 0.40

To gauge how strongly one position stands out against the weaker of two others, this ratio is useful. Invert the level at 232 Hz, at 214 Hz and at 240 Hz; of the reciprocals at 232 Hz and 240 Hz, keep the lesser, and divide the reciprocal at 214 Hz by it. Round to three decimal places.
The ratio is 1.043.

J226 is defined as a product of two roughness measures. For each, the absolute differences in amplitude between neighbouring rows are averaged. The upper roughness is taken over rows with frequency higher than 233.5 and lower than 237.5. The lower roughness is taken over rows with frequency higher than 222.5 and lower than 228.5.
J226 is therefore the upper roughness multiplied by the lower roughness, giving 0.015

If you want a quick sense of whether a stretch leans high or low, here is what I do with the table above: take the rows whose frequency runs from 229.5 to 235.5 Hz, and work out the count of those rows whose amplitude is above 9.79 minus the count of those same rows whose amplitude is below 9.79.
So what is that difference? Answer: 6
